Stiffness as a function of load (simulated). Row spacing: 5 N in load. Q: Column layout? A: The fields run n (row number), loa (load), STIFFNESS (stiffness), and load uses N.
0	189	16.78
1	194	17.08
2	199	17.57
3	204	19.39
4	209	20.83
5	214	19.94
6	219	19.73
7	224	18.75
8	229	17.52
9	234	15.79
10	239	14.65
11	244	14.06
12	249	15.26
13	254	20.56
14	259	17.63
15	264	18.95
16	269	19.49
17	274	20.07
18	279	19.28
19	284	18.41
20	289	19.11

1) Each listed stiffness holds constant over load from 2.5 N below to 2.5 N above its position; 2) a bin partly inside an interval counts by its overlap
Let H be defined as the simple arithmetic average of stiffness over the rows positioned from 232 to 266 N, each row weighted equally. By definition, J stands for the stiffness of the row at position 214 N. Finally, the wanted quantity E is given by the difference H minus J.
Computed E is -3.2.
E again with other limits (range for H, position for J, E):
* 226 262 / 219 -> -3.2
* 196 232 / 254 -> -1.5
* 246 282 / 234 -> 3.0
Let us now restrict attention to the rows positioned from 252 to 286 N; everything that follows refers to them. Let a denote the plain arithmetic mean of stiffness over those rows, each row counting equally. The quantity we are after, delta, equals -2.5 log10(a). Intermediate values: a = 19.2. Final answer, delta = -3.21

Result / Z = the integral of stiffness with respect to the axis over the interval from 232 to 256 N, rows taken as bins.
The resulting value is 383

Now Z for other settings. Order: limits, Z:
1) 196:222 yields 505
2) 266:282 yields 313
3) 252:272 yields 383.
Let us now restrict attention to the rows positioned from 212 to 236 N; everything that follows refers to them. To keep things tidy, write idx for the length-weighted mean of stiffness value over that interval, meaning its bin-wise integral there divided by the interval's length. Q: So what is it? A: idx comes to 18.4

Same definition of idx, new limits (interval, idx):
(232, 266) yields 16.7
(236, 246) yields 14.4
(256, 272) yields 18.8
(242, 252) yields 15.0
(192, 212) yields 18.8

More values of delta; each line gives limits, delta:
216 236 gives -3.14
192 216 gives -3.19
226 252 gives -2.97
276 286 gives -3.19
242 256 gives -3.05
